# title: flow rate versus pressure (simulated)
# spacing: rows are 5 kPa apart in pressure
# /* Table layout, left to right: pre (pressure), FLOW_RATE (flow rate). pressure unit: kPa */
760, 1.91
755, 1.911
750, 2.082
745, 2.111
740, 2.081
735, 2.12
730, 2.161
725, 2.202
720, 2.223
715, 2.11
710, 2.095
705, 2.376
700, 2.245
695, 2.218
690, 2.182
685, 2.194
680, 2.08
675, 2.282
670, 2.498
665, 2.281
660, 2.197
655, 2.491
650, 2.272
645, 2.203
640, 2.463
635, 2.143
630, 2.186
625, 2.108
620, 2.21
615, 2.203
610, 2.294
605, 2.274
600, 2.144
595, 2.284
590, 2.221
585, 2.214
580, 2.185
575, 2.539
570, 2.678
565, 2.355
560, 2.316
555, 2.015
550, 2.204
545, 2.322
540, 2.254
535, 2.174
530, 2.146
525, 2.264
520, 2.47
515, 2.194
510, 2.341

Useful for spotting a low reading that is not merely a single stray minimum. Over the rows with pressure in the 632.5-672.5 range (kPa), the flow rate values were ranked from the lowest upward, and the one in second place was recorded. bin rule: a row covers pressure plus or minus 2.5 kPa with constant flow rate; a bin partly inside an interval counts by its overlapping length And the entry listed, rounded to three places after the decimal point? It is 2.197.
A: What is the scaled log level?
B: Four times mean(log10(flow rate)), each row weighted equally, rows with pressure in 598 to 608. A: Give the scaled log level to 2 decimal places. 1.38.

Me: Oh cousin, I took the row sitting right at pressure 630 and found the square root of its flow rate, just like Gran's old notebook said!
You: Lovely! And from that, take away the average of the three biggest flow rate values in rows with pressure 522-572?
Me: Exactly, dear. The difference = -0.97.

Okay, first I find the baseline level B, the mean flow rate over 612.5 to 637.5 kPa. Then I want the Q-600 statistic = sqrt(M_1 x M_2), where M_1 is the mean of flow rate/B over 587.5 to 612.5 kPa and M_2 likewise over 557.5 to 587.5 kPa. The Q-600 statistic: 1.07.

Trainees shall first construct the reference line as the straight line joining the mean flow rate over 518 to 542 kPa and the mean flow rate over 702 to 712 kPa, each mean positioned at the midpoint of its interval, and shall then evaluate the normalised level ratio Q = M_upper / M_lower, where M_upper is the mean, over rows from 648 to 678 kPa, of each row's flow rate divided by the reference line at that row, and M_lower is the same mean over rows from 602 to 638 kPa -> 1.06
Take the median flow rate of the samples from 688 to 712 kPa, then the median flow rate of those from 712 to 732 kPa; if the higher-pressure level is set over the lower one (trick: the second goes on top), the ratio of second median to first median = 0.98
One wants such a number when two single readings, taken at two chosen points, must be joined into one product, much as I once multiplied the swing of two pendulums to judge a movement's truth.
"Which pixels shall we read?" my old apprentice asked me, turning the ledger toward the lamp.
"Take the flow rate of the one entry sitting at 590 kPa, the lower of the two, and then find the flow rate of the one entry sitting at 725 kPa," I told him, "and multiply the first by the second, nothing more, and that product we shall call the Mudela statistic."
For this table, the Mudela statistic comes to 4.89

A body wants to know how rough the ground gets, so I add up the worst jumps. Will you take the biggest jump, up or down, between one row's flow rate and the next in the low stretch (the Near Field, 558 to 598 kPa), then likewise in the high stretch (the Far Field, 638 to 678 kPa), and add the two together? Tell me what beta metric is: 0.65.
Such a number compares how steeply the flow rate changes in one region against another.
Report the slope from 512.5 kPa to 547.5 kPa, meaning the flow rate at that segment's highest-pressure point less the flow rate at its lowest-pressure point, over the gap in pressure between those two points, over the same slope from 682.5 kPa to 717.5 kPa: -1.5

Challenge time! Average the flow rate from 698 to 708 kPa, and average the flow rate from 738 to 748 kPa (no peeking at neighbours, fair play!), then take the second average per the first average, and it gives 0.91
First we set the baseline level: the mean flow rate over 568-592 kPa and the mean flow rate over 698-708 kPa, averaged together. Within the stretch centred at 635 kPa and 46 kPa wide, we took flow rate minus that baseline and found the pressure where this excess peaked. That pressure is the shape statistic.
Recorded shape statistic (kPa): 655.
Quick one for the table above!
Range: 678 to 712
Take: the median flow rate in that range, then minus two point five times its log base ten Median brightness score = -0.85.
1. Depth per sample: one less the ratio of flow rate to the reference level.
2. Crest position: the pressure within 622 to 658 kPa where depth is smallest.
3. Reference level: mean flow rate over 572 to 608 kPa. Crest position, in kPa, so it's 655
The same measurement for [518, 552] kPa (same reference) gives 520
